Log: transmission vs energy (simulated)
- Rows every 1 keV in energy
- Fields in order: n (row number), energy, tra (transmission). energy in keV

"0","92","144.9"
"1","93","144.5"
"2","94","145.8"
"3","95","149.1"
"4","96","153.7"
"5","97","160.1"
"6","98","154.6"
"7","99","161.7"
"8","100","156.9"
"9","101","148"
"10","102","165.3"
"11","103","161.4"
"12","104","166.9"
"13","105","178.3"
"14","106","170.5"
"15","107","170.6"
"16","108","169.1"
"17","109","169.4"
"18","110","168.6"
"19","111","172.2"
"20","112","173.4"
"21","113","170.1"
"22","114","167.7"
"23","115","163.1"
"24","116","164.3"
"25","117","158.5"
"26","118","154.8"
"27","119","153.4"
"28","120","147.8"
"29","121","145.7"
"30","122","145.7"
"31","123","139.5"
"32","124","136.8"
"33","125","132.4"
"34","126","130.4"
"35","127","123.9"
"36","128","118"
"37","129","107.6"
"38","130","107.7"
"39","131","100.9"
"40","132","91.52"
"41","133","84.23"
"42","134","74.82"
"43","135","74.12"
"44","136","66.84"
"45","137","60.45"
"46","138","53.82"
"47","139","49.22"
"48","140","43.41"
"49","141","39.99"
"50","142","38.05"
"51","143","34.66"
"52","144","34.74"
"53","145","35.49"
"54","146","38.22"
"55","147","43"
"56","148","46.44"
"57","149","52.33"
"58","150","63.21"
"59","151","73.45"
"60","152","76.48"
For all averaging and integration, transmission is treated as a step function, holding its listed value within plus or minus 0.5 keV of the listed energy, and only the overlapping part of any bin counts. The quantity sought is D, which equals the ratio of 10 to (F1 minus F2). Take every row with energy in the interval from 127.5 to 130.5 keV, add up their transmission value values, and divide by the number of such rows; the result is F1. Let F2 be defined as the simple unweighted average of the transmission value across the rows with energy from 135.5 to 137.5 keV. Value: 0.2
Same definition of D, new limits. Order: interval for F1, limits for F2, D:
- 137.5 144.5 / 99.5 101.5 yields -0.1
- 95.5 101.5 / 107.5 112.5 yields -0.7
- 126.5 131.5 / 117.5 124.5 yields -0.3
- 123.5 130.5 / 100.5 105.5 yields -0.2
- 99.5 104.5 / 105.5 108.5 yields -1.0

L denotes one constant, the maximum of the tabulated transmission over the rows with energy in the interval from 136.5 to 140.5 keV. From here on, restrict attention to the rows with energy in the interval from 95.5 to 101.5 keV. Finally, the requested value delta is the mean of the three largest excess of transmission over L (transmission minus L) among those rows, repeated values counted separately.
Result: 99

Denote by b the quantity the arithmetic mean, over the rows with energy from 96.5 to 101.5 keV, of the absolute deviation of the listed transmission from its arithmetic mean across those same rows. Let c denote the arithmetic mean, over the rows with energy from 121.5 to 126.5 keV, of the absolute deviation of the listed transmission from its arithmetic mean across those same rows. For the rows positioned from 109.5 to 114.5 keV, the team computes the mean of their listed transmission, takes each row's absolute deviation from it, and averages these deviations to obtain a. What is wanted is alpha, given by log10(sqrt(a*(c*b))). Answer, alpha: 0.77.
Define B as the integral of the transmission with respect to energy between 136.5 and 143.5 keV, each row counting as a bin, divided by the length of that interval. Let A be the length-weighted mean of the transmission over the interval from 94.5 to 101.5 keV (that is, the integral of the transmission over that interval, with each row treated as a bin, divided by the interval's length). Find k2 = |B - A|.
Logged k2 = 109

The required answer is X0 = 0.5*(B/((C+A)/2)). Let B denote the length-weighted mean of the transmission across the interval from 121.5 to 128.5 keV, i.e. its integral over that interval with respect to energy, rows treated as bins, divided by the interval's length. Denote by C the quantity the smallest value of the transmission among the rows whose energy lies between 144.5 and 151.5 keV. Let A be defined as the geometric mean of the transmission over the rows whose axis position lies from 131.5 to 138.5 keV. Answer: 1.24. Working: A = 71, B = 132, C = 35.49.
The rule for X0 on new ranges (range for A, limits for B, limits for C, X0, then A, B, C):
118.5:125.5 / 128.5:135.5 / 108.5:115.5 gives 0.30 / 143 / 92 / 163.1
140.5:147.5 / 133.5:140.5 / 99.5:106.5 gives 0.33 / 38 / 60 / 148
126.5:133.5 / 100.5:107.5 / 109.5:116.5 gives 0.62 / 104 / 166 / 163.1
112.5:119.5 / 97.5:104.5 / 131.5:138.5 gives 0.74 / 162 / 159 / 53.82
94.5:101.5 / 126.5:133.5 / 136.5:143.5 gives 0.55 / 155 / 105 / 34.66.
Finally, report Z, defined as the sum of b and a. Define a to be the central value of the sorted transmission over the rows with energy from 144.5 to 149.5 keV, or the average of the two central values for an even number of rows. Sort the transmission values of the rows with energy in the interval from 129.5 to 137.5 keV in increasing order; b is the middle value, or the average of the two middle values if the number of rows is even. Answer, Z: 123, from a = 43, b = 80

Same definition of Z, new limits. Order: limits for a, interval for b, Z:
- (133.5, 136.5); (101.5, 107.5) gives 243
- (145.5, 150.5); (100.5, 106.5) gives 213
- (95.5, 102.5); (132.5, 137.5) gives 231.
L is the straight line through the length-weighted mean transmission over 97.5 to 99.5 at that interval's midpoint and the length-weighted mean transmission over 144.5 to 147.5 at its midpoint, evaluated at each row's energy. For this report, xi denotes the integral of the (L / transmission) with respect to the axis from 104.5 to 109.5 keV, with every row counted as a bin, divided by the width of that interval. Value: 0.80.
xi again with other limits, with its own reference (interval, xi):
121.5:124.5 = 0.69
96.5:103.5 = 0.98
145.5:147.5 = 0.93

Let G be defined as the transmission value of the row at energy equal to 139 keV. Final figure 49.22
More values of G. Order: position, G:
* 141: 39.99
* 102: 165.3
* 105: 178.3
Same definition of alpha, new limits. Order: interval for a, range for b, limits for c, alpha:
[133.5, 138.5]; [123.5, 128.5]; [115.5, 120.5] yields 1.14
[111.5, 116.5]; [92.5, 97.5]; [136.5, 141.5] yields 1.00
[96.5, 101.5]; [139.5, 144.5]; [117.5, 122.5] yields 0.81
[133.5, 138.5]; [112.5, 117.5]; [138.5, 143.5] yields 1.00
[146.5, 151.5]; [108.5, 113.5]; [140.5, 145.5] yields 0.76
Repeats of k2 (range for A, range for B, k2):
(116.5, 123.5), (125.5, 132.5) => 38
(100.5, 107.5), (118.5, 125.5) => 23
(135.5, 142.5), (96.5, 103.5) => 108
